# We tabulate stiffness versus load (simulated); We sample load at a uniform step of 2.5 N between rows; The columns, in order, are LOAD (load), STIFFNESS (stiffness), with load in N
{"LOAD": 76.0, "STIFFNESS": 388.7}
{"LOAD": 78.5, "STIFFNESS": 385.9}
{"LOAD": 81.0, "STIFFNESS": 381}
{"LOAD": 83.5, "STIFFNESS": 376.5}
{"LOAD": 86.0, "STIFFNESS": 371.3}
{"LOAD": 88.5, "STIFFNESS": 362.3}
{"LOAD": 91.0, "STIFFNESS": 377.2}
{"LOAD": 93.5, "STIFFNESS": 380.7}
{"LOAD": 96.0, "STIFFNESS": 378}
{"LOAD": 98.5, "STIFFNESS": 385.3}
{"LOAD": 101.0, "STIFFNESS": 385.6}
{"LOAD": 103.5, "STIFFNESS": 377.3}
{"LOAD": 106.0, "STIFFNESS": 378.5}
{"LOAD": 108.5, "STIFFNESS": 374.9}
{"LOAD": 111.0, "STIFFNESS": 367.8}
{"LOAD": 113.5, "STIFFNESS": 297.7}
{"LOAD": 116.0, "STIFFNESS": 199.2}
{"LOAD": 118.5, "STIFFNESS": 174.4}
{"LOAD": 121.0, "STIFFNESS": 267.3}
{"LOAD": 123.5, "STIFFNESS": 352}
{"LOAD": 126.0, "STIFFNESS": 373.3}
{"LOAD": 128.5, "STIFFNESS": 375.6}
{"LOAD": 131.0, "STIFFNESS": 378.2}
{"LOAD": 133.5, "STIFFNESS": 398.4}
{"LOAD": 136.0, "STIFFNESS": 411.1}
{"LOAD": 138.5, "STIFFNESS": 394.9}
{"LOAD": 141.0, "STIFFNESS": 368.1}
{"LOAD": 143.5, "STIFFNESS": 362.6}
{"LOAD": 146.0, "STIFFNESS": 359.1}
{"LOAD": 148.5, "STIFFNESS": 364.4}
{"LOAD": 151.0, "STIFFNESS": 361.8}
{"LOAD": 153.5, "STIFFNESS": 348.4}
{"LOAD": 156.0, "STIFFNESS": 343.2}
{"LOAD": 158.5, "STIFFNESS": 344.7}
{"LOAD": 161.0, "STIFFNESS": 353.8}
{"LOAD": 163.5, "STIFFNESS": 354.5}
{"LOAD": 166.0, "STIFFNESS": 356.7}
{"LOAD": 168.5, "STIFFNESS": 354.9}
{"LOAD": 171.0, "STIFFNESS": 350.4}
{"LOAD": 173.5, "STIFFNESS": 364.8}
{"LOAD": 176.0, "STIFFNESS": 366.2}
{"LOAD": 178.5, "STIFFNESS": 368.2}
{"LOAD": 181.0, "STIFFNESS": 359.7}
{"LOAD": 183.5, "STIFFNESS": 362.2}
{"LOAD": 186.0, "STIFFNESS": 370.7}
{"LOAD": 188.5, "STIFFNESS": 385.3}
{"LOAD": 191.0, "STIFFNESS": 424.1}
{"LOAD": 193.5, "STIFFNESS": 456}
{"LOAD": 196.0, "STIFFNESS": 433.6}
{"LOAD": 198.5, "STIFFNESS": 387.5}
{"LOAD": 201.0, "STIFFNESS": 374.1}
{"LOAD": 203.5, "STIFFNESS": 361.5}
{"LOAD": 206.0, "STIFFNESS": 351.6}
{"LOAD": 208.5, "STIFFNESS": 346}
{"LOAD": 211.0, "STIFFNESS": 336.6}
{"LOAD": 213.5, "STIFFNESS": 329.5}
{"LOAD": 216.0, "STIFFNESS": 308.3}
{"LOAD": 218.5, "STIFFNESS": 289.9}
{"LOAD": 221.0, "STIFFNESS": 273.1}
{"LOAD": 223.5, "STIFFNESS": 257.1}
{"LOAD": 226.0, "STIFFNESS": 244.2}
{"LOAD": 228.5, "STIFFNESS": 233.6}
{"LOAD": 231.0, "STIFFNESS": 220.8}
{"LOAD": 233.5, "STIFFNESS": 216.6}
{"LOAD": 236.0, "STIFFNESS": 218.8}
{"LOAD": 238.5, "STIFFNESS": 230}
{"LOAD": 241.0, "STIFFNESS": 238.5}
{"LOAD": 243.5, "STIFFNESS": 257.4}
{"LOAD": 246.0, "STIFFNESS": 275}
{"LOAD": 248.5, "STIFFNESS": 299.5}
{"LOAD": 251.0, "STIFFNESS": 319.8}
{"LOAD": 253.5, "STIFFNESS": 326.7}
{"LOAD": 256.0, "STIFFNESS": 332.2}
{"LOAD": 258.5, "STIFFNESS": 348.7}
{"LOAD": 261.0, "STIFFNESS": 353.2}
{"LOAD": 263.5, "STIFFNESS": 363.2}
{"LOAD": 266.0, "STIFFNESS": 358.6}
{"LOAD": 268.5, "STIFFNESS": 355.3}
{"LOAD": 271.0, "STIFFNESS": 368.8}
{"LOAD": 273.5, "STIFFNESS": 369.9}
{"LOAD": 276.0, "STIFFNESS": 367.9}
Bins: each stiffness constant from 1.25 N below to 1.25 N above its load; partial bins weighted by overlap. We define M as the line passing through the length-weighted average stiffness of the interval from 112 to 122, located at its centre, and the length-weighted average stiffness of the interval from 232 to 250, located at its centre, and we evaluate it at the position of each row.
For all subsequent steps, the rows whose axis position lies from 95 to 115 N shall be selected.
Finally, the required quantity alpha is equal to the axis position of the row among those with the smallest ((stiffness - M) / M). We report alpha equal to 113.5 N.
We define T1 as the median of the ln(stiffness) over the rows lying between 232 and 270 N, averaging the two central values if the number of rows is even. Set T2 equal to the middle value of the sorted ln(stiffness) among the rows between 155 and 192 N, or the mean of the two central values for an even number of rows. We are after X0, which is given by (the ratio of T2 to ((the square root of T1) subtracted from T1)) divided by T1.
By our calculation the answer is 0.303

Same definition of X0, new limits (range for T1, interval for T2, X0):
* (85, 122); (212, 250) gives 0.268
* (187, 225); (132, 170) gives 0.292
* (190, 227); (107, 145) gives 0.295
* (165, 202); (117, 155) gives 0.287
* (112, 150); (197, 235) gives 0.280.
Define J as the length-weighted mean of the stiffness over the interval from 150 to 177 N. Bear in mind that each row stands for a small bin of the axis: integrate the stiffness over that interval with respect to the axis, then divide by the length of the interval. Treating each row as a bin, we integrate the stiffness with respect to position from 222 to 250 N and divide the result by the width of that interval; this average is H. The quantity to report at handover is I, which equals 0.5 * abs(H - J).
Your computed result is 54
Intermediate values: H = 246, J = 354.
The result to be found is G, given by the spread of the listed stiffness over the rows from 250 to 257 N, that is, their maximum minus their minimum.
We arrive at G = 12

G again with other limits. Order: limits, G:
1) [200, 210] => 28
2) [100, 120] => 211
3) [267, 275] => 15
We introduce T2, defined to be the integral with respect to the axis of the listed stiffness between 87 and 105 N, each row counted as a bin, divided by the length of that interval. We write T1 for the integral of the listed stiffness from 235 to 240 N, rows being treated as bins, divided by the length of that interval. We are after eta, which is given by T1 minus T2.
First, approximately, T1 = 225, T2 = 378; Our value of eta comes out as -153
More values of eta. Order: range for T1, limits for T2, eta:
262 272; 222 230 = 116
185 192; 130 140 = -2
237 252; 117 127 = -19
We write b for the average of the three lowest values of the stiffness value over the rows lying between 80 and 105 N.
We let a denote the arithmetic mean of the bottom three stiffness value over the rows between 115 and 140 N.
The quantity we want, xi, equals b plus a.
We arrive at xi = 584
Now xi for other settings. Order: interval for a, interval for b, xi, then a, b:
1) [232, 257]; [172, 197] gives 584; 222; 362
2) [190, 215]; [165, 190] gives 691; 337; 354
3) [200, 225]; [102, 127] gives 487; 273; 214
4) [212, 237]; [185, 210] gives 572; 219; 353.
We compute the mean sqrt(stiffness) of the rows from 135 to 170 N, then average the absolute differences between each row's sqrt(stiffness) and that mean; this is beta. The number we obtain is 0.3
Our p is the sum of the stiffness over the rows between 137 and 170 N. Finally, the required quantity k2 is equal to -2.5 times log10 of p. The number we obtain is -9.17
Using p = 4667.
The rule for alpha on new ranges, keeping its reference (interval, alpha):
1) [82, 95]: 88.5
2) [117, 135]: 118.5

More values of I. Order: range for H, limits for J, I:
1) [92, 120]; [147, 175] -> 9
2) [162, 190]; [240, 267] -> 24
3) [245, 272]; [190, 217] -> 18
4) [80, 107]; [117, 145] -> 14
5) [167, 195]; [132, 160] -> 5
